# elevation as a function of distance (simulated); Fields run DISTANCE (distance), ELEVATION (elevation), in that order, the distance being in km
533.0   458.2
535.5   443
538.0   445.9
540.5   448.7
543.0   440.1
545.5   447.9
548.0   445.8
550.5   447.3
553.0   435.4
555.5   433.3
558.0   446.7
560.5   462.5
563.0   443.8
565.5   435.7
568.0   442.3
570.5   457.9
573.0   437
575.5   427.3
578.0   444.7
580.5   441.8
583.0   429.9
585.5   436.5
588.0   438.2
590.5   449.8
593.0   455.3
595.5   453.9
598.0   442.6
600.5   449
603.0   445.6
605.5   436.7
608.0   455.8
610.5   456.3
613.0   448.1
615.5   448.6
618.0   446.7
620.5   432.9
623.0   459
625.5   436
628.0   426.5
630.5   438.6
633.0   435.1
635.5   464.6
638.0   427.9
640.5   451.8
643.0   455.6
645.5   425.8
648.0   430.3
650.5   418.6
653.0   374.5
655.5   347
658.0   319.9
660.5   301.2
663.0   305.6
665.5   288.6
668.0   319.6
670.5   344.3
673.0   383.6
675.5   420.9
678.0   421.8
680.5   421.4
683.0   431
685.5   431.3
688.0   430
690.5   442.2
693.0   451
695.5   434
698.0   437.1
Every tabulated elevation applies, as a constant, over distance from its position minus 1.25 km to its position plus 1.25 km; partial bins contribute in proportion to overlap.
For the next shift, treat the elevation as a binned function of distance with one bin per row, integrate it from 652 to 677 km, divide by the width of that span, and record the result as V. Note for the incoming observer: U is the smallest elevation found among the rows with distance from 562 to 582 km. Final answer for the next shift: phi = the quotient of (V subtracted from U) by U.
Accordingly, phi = 0.20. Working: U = 427.3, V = 341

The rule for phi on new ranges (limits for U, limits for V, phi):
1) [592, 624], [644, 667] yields 0.17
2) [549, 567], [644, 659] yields 0.10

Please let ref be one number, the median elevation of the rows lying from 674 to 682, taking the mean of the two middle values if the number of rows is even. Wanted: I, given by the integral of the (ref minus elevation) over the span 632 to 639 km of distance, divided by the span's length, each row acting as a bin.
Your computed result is -22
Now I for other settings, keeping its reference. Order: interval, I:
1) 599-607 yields -23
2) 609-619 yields -29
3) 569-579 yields -20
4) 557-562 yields -33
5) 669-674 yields 61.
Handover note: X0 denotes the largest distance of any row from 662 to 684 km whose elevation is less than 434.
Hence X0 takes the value 683.0 km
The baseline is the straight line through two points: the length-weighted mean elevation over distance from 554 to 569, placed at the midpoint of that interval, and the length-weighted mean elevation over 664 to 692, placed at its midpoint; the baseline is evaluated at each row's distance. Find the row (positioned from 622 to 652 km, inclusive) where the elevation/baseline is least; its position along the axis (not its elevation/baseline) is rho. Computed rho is 628.0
